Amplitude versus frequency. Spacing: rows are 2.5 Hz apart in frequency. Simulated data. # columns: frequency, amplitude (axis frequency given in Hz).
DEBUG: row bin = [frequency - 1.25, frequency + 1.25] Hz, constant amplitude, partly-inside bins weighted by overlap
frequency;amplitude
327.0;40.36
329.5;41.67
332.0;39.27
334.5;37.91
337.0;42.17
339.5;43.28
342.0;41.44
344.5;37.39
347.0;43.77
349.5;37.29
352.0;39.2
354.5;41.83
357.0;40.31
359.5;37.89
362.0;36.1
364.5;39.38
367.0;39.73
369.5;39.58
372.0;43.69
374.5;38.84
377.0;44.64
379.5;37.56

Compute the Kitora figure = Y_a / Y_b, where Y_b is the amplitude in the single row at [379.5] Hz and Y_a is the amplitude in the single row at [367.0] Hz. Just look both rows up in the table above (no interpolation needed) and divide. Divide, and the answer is 1.06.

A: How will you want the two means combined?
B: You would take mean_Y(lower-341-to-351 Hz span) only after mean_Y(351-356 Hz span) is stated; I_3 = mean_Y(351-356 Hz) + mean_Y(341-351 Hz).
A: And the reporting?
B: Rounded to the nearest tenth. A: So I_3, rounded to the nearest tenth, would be 80.5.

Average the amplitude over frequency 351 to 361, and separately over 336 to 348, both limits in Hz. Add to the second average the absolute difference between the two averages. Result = 43.4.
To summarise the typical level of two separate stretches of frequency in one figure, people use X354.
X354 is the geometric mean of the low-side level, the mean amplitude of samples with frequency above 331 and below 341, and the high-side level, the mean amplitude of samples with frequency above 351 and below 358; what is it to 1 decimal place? 40.6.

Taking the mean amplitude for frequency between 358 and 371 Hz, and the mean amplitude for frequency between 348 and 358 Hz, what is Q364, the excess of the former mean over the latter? -1.1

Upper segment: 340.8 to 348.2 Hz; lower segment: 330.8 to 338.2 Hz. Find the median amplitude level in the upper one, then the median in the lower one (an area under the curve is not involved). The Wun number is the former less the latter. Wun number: 2.2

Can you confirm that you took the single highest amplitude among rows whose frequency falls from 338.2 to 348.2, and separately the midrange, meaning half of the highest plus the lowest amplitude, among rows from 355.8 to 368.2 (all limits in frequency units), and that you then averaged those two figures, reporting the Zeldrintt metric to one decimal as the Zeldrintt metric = 41.0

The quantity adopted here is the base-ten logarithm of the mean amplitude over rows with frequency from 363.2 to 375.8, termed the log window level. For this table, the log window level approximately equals 1.605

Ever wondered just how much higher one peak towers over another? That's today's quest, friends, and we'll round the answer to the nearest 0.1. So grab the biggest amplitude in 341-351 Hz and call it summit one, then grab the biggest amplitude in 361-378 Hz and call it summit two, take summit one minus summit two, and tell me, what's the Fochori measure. -0.9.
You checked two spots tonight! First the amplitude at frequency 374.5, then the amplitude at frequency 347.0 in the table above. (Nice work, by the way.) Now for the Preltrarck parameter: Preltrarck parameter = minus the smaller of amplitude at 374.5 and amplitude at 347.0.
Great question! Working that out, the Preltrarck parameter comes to -38.8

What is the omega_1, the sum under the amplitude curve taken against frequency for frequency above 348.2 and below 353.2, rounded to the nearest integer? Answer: 191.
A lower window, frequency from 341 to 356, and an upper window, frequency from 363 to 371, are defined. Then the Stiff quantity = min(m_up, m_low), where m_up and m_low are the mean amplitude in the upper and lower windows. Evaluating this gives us 39.6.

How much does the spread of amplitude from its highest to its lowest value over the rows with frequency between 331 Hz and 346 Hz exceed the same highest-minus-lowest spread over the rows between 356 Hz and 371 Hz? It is 1.7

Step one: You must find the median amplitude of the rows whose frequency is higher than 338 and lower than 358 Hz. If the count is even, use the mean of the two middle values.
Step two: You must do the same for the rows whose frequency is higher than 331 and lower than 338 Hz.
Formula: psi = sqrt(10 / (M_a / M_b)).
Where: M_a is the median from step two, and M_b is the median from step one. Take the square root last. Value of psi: 3.23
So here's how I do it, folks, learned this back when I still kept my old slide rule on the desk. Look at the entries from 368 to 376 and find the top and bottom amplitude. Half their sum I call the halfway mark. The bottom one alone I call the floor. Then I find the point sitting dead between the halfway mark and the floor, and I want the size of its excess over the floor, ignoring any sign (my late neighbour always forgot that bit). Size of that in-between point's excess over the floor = 1.2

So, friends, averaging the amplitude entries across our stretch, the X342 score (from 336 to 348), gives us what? 41.6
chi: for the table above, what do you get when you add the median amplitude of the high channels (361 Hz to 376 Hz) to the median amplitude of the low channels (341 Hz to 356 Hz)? 79.8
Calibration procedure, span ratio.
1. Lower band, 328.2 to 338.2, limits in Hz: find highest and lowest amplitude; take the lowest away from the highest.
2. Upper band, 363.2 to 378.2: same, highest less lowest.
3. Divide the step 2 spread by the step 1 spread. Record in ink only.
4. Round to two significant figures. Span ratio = 1.4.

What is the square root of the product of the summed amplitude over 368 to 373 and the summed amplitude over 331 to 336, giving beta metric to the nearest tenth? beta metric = 80.2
